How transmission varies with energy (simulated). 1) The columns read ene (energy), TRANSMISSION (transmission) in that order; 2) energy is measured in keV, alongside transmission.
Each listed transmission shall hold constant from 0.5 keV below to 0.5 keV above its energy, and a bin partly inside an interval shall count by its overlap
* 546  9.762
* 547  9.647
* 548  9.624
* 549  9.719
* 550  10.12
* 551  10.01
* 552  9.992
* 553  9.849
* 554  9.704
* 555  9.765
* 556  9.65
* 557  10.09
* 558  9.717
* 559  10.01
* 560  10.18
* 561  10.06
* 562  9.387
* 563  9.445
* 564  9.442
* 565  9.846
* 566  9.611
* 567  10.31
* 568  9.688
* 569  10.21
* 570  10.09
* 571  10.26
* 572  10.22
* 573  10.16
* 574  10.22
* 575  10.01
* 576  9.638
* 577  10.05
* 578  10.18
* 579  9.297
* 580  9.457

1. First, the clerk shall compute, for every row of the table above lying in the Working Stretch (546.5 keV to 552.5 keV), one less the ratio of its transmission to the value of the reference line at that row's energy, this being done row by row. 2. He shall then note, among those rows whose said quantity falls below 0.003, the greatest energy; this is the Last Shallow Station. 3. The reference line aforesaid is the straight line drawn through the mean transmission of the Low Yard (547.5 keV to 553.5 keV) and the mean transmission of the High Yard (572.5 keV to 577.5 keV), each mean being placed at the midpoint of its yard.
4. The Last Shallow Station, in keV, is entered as 552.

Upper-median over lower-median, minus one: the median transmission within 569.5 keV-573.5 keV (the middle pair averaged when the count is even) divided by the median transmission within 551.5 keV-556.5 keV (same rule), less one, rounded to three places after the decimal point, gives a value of 0.044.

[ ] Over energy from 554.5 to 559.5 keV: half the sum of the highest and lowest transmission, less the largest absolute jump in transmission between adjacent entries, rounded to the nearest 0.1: 9.4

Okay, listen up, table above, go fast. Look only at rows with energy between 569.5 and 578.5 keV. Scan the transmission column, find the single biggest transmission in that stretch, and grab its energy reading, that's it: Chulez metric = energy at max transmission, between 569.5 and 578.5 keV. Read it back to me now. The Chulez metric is 571 keV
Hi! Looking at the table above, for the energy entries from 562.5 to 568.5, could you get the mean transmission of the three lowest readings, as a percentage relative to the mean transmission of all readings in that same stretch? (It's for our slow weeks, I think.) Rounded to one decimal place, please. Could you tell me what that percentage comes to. 97.7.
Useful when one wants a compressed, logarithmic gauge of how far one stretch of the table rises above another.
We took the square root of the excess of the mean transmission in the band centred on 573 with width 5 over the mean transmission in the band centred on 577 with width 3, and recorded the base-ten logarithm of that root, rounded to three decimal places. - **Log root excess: -0.331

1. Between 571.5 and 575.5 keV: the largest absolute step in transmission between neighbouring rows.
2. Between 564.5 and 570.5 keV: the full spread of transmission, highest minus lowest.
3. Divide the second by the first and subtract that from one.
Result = -2.3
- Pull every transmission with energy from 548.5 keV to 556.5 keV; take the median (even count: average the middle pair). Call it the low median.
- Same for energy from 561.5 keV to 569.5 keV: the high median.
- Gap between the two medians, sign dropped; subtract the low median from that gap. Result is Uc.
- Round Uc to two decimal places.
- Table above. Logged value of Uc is -9.65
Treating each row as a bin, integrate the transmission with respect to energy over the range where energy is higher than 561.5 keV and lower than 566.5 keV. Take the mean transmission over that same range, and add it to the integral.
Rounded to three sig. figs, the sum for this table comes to 57.3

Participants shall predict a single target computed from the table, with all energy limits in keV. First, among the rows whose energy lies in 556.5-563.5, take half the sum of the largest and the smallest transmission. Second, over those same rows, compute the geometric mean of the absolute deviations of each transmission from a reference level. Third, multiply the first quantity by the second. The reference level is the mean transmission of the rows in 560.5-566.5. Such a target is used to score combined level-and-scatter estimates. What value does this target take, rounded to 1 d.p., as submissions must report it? 2.8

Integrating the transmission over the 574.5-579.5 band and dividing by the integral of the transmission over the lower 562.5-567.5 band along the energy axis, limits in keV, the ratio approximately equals 1.0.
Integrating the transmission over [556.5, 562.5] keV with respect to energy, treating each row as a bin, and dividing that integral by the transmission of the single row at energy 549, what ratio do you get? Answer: 6.1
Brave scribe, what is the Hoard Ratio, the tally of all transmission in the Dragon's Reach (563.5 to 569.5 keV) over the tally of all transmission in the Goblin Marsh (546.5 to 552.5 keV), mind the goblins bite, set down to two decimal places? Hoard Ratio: 1.00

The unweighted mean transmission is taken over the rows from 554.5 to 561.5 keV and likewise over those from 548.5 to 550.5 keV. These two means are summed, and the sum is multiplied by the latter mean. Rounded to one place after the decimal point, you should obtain 196.8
